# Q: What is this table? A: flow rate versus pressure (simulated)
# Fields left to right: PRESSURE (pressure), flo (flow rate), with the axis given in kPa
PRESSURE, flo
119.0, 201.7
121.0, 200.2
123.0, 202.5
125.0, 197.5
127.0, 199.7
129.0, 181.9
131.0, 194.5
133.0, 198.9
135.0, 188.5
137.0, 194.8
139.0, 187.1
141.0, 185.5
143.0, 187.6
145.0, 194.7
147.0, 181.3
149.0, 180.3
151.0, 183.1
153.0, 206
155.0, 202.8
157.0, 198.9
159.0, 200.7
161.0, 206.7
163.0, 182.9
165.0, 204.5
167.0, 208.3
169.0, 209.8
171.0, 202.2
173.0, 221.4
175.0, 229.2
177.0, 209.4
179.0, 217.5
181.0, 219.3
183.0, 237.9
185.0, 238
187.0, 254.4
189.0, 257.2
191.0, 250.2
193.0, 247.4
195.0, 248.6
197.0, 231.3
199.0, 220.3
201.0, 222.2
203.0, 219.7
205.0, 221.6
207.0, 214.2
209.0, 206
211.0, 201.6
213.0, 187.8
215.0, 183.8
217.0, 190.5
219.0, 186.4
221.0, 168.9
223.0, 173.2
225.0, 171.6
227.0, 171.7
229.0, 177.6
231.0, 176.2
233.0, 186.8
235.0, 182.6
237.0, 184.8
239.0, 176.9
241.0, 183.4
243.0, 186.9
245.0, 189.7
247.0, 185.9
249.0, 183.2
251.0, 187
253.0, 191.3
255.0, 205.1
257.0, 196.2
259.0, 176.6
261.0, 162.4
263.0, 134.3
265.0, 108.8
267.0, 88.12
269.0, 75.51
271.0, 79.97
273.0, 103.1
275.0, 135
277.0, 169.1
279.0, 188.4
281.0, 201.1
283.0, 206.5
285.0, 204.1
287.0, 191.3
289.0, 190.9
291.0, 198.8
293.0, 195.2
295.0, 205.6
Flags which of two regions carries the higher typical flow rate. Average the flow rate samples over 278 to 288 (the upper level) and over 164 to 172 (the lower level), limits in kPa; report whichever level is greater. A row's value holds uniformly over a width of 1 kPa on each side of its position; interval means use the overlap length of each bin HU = 206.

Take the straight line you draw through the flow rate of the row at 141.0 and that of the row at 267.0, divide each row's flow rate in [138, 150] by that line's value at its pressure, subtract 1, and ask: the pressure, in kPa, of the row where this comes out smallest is 141.0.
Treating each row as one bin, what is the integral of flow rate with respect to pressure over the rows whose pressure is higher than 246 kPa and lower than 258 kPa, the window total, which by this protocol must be 2297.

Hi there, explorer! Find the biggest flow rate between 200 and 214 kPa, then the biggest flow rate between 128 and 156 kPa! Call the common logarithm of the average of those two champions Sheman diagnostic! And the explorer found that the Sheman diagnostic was 2.33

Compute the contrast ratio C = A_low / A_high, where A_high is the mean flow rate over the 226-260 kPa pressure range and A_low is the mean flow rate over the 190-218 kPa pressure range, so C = 1.18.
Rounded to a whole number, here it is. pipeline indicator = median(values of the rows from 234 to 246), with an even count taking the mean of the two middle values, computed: 184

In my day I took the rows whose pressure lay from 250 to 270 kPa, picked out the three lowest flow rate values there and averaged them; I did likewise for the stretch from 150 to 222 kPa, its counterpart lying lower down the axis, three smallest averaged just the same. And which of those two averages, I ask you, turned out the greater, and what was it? 178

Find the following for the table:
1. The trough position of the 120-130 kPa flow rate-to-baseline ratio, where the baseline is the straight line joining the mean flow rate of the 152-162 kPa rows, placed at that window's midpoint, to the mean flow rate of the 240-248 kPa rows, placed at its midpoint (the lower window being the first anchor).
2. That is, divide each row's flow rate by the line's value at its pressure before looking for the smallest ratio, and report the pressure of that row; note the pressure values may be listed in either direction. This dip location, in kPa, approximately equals 129.0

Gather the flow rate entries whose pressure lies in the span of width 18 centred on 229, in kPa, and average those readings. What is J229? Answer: 177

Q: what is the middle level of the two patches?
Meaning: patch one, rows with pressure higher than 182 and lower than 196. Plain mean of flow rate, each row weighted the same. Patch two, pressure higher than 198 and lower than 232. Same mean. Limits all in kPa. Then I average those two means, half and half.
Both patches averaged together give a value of 221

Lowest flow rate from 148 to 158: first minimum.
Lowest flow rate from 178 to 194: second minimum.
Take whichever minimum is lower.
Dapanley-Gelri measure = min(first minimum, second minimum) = 180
